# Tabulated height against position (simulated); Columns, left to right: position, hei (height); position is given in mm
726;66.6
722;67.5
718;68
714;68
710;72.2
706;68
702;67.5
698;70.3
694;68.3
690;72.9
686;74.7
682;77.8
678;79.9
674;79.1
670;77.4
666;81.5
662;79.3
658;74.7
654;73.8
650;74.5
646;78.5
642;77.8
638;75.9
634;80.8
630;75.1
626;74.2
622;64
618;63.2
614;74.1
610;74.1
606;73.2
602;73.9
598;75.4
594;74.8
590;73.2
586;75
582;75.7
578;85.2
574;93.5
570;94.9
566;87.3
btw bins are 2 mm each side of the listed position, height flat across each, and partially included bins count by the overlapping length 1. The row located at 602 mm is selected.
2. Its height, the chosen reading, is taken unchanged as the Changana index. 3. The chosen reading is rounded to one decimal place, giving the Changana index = 73.9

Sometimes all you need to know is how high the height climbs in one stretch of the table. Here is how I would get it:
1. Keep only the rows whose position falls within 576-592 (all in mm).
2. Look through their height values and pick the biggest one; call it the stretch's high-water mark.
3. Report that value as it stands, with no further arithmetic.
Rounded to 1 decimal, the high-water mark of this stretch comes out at 85.2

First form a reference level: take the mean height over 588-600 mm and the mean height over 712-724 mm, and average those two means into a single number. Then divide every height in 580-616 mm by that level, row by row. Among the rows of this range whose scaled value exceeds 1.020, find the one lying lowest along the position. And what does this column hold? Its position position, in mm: 582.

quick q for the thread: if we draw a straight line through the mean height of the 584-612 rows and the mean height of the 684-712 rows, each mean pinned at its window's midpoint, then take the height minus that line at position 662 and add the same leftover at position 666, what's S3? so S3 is 17.2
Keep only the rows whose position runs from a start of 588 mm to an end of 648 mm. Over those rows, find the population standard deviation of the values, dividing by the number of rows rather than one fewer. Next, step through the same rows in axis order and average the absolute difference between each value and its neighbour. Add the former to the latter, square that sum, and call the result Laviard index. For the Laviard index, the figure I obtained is 56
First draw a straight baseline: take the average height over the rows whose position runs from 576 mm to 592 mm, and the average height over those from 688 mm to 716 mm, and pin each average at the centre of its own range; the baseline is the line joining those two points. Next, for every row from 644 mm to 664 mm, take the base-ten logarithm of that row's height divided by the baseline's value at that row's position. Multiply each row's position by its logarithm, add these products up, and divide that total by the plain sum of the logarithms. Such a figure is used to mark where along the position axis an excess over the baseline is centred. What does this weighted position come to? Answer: 655.0 mm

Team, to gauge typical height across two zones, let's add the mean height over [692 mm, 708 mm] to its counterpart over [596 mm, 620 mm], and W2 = 141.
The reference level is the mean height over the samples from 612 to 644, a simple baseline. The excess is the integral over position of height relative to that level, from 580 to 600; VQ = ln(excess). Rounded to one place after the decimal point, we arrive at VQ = 3.5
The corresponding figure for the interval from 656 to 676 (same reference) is 4.7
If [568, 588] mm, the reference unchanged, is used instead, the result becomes 5.5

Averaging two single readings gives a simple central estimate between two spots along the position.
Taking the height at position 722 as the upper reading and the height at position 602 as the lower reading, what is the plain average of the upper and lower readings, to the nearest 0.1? 70.7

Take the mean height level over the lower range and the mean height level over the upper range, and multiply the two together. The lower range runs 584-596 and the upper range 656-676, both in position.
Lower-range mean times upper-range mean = 5828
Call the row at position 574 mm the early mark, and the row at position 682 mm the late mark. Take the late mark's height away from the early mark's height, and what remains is 16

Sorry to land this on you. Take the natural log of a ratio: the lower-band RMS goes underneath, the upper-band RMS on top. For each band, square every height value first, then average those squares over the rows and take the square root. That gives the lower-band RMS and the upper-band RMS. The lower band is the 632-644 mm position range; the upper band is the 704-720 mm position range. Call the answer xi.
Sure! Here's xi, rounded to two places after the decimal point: -0.12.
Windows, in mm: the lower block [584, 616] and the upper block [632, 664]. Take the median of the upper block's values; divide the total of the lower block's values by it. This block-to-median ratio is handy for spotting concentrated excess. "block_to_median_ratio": 7.7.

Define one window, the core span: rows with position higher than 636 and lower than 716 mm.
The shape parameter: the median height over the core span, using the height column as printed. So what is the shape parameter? 74.7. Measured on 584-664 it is 74.6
